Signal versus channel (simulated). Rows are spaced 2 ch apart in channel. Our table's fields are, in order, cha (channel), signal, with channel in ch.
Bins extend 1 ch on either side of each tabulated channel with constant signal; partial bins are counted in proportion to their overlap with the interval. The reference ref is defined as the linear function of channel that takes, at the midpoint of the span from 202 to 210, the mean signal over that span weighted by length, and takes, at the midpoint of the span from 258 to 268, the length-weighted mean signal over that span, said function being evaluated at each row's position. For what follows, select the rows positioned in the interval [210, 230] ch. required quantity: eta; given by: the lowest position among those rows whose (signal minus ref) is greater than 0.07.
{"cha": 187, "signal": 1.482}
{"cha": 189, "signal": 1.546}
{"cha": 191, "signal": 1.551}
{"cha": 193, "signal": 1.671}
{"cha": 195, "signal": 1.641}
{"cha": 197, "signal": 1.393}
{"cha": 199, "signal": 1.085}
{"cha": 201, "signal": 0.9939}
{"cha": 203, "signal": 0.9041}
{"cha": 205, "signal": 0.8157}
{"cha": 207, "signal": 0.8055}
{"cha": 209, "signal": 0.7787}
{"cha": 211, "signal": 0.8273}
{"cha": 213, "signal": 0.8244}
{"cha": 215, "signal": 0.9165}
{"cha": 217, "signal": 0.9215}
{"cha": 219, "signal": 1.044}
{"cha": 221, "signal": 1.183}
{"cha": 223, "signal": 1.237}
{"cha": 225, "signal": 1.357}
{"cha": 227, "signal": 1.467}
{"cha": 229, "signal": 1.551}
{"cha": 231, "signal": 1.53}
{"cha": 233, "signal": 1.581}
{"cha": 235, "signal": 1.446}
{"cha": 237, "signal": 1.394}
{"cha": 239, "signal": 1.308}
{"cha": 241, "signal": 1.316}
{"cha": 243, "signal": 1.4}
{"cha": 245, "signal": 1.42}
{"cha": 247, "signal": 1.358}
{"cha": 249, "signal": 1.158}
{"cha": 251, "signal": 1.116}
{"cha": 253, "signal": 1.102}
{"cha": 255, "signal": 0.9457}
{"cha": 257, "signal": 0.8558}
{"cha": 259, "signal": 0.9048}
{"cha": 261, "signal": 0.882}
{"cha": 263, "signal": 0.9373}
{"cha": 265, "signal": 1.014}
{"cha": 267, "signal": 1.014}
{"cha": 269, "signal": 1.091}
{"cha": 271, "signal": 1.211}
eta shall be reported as 215 ch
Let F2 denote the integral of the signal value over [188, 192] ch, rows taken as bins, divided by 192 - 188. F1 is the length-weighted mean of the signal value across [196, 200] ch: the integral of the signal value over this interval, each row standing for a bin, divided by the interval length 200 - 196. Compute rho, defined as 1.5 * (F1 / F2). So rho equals 1.20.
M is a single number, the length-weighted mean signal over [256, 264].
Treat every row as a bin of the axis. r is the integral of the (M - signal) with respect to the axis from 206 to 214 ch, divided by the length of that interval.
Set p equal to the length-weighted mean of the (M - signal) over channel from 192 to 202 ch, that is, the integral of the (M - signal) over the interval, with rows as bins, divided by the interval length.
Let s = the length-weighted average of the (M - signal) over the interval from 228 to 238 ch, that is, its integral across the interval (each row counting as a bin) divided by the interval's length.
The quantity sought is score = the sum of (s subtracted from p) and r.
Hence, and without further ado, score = 0.2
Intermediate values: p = -0.46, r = 0.1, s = -0.61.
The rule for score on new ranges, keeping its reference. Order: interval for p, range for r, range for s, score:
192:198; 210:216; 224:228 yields -0.1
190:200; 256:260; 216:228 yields -0.3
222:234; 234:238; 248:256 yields -0.9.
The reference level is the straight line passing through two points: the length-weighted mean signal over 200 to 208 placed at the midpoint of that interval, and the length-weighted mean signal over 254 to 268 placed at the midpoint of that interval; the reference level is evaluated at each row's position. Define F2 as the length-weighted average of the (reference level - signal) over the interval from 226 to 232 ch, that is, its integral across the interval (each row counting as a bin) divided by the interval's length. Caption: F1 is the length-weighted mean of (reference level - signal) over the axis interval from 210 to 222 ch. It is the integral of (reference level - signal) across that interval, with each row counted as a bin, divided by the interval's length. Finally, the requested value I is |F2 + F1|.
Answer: 0.67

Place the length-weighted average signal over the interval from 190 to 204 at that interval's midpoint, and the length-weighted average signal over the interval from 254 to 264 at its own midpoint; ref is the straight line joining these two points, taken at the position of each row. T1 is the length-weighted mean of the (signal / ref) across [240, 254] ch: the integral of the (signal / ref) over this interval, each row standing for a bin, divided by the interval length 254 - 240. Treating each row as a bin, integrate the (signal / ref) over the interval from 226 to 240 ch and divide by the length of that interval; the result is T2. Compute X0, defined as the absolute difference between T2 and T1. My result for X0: 0.1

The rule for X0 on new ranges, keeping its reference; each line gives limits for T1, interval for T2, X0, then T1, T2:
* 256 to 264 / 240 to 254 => 0.3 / 1.0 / 1.28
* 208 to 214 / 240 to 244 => 0.7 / 0.7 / 1.33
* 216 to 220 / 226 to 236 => 0.6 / 0.8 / 1.39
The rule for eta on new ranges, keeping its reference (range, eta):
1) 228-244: 229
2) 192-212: 193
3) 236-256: 237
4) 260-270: 269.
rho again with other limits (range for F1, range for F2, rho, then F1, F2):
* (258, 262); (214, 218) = 1.46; 0.89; 0.9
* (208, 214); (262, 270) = 1.20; 0.81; 1.0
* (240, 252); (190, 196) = 1.20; 1.29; 1.6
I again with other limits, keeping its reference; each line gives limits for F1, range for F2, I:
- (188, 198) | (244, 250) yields 1.08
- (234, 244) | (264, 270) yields 0.56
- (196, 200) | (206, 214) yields 0.29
